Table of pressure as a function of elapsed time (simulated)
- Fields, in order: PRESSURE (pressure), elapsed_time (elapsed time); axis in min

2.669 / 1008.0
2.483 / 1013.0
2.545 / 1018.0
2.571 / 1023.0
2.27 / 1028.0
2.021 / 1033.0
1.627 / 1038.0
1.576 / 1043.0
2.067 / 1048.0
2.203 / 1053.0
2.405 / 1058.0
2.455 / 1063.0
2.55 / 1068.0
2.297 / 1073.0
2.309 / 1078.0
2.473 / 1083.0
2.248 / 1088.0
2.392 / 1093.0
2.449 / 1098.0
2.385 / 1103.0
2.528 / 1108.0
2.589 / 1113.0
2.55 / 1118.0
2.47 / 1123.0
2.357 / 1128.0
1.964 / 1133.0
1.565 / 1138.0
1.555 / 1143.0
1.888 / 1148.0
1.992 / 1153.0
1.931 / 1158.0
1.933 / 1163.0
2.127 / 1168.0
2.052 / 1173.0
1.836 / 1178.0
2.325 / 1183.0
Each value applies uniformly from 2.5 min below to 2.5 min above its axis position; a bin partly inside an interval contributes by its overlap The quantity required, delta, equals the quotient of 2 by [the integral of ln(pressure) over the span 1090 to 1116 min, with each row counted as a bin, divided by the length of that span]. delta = 2.22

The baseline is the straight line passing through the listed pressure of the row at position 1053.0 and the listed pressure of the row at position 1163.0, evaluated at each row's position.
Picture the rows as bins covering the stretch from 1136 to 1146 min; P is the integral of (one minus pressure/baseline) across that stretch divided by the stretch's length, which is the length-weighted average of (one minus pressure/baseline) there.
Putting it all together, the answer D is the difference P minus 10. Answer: -9.8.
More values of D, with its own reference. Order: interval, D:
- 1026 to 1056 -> -9.9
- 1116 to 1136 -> -10.1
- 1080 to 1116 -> -10.2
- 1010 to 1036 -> -10.0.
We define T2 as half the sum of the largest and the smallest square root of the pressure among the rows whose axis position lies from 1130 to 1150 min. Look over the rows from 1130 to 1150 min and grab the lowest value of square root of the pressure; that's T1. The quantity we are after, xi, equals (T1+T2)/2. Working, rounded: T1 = 1.25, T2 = 1.32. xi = 1.29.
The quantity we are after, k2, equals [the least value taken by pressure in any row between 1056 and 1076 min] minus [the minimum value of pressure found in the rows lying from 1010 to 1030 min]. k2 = 0.03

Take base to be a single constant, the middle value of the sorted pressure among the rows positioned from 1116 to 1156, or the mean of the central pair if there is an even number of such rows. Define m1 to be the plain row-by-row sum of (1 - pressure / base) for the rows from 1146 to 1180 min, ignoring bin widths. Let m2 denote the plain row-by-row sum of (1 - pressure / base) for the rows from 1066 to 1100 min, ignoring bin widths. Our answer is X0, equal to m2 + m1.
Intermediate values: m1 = 0.0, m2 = -1.5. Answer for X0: -1.4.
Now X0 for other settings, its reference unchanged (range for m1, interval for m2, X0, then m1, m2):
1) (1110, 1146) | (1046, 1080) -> -1.8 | -0.6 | -1.2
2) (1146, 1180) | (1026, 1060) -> -0.1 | 0.0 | -0.2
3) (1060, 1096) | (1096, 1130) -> -3.2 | -1.5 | -1.8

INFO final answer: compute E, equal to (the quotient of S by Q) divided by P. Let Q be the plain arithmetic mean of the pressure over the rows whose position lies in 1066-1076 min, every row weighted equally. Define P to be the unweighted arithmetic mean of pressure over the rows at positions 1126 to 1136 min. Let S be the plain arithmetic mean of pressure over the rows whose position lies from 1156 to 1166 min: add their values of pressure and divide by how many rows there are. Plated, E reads 0.37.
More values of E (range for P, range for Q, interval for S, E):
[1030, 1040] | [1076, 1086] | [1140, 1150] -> 0.39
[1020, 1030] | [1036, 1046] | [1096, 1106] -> 0.62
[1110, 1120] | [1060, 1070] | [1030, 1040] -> 0.28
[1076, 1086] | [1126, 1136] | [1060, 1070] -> 0.48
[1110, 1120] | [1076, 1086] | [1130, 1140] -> 0.29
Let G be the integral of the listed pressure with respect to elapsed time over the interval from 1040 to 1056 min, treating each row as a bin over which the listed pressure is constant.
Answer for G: 31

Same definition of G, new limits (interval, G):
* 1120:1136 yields 36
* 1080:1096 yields 38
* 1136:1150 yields 23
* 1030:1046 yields 28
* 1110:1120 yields 26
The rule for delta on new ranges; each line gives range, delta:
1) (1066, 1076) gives 2.28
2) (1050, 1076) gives 2.32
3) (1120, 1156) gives 2.99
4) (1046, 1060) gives 2.51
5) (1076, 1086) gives 2.30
